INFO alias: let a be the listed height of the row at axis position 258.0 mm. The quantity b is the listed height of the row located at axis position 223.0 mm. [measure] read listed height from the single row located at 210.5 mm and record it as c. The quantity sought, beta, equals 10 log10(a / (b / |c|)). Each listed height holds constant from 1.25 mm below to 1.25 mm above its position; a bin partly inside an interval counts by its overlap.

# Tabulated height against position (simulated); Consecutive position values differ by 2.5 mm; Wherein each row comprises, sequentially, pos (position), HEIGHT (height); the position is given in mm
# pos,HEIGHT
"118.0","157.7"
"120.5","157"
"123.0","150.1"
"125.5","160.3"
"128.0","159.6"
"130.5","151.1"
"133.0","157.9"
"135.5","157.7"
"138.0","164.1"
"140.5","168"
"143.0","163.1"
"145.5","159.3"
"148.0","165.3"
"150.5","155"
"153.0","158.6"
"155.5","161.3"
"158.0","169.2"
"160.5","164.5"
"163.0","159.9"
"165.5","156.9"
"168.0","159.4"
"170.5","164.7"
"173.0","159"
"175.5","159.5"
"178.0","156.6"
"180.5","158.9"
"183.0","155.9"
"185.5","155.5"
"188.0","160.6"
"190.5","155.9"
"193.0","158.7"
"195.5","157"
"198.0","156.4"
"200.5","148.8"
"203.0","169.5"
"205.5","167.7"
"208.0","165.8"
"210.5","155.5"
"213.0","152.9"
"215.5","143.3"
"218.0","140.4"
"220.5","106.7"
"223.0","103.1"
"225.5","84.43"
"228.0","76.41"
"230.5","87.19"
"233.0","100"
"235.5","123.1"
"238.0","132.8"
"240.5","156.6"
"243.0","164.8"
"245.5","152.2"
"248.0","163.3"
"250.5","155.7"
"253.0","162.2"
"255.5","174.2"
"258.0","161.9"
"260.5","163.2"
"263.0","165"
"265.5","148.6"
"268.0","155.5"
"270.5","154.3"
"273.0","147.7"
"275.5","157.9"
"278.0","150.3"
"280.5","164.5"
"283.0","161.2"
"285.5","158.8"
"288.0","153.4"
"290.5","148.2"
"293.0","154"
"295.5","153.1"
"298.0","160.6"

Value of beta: 23.9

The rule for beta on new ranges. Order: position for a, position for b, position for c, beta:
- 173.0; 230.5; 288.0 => 24.5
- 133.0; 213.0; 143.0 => 22.3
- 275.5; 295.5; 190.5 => 22.1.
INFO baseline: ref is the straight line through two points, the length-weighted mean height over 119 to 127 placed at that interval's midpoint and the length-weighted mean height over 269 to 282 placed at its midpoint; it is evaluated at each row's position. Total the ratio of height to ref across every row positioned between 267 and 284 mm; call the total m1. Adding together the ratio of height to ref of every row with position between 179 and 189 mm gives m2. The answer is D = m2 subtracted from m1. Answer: 3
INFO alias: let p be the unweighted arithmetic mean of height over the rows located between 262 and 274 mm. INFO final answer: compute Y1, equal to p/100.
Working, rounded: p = 154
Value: 1.54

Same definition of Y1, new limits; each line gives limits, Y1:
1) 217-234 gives 1.00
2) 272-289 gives 1.56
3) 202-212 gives 1.65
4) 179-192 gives 1.57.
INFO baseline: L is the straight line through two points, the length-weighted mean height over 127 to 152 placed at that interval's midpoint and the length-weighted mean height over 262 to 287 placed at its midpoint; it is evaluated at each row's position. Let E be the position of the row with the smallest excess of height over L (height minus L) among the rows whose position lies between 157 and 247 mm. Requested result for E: 228.0 mm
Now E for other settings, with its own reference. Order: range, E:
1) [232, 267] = 233.0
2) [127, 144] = 130.5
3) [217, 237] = 228.0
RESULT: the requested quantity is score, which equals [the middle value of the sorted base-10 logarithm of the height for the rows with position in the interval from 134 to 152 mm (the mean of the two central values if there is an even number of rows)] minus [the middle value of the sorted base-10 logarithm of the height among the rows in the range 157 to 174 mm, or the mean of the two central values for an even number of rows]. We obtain 0.009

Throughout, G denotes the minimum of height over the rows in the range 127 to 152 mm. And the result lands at 151.1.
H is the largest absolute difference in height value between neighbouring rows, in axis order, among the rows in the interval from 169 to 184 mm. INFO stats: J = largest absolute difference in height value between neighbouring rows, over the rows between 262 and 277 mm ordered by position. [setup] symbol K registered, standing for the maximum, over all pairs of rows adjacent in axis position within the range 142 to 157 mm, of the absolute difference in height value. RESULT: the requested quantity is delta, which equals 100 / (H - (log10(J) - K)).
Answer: 7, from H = 6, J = 16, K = 10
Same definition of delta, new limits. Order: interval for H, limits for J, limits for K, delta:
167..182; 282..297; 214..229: 3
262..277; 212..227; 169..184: 5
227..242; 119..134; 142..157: 3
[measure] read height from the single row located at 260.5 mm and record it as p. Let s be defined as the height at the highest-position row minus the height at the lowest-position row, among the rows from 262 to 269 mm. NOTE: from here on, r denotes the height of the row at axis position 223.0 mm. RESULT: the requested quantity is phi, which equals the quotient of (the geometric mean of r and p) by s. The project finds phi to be -14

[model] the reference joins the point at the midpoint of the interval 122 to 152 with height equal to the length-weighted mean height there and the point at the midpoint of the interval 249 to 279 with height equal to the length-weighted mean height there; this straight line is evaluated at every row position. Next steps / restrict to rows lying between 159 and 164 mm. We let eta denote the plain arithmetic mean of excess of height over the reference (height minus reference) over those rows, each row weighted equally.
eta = 3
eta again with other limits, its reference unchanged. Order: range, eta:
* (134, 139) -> 2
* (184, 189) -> -1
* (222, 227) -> -65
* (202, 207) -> 10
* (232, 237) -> -47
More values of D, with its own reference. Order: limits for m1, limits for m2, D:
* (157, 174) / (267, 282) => 1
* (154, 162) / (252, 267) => -3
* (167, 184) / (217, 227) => 4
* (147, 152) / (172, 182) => -2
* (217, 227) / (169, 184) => -3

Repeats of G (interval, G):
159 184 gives 155.9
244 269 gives 148.6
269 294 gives 147.7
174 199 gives 155.5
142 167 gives 155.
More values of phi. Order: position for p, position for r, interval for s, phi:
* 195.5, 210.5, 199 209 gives 9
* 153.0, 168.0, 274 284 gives 48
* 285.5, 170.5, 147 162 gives -202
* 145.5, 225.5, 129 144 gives 10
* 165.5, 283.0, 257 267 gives -12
